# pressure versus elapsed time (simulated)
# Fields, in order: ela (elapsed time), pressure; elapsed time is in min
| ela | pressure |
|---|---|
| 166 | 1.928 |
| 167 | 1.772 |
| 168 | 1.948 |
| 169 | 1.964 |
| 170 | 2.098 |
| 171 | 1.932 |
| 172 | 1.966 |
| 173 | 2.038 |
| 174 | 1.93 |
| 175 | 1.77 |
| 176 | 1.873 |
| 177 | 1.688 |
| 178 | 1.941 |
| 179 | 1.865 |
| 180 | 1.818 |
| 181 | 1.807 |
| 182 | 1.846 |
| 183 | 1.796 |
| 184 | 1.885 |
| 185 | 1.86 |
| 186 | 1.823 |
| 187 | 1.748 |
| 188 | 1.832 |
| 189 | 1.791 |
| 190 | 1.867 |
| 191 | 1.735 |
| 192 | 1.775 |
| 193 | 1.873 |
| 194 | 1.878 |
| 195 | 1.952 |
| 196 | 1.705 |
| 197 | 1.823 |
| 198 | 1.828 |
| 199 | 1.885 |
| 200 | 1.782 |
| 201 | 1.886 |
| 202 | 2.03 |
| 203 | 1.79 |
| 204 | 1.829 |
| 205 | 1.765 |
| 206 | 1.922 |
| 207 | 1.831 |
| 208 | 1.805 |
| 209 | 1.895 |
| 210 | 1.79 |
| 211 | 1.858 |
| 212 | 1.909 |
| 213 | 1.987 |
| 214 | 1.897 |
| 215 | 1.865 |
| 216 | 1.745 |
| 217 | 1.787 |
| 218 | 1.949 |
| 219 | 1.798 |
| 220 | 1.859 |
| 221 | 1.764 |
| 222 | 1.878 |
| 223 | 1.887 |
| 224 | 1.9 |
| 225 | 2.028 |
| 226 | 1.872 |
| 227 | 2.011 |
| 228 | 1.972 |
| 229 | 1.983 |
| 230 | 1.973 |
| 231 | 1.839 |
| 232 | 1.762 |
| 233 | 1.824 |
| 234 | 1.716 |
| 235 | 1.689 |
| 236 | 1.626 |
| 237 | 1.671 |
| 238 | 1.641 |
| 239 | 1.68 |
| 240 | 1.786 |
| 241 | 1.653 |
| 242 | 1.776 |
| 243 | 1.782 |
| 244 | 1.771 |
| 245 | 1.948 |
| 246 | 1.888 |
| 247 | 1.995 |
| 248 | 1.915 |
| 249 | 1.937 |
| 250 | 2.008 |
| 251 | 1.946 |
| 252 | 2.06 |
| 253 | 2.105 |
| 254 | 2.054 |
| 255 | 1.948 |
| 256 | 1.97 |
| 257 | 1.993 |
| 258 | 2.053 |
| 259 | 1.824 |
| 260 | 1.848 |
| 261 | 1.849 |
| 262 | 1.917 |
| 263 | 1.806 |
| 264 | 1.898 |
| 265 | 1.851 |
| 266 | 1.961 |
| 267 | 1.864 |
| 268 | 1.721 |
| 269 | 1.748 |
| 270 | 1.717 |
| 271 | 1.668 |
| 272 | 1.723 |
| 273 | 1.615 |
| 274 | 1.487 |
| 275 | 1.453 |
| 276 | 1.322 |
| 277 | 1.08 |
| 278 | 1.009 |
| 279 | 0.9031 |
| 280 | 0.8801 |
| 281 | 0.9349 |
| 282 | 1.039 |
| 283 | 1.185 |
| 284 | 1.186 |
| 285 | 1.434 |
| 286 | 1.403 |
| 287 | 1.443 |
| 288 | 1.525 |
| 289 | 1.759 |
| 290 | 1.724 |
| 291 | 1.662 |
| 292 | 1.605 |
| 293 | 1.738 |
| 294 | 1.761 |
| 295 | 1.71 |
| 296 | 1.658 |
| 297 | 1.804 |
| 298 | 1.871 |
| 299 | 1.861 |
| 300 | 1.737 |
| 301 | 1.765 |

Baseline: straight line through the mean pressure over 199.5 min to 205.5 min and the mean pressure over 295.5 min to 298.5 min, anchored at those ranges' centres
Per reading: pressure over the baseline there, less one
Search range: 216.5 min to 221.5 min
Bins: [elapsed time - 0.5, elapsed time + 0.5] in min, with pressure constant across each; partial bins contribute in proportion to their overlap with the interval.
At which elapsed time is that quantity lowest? 221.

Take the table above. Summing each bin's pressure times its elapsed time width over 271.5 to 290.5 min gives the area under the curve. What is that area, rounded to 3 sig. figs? 25.1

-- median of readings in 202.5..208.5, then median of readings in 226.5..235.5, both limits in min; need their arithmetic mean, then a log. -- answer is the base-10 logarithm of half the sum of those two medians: 0.262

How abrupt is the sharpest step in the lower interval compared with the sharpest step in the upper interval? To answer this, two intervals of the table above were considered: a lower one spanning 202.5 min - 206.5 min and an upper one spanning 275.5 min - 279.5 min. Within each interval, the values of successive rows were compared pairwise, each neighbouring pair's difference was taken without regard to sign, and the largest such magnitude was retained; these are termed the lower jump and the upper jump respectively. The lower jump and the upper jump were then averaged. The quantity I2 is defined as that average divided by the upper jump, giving 0.82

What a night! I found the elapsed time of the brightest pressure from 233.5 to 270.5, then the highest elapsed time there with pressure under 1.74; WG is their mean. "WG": 261.5 min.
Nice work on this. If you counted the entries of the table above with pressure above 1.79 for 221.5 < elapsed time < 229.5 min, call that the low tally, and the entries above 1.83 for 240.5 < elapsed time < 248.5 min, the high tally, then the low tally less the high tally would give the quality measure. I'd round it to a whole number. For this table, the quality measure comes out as 4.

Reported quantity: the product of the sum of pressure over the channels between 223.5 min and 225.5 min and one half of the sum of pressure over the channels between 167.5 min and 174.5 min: 27.3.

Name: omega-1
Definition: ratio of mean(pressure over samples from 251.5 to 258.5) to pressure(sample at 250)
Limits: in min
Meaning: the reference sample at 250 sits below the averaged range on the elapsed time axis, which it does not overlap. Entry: 1.01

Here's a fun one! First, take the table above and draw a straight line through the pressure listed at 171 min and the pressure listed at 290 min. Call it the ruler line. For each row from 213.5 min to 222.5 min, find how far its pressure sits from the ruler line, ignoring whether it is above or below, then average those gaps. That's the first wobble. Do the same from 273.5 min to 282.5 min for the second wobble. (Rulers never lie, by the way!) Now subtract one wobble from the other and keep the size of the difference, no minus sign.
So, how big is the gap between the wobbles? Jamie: 0.6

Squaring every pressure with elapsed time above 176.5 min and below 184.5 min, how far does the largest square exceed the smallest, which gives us 0.92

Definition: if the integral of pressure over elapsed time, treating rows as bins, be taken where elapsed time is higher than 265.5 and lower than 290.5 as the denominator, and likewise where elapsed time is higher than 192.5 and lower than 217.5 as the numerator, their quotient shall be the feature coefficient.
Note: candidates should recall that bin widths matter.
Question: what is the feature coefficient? 1.29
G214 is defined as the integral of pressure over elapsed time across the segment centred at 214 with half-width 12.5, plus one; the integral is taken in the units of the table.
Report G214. 47.6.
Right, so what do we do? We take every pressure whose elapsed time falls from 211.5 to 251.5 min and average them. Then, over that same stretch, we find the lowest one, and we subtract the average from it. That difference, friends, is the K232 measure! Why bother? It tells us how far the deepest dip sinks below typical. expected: -0.22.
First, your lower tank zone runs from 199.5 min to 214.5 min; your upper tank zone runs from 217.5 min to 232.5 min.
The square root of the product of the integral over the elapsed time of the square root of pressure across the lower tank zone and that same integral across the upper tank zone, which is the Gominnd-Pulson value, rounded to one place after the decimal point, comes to 20.6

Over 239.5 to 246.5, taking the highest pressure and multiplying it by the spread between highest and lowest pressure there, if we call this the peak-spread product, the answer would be 0.57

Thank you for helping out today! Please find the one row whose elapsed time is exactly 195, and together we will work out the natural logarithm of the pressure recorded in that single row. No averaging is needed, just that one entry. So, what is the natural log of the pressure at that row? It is 0.669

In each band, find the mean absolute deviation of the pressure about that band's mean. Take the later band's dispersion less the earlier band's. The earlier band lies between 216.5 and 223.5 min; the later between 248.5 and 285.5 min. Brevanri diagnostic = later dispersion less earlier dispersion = 0.265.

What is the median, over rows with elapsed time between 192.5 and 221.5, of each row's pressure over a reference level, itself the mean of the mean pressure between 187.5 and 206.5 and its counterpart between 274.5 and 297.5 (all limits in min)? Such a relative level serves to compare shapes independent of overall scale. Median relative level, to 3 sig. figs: 1.15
